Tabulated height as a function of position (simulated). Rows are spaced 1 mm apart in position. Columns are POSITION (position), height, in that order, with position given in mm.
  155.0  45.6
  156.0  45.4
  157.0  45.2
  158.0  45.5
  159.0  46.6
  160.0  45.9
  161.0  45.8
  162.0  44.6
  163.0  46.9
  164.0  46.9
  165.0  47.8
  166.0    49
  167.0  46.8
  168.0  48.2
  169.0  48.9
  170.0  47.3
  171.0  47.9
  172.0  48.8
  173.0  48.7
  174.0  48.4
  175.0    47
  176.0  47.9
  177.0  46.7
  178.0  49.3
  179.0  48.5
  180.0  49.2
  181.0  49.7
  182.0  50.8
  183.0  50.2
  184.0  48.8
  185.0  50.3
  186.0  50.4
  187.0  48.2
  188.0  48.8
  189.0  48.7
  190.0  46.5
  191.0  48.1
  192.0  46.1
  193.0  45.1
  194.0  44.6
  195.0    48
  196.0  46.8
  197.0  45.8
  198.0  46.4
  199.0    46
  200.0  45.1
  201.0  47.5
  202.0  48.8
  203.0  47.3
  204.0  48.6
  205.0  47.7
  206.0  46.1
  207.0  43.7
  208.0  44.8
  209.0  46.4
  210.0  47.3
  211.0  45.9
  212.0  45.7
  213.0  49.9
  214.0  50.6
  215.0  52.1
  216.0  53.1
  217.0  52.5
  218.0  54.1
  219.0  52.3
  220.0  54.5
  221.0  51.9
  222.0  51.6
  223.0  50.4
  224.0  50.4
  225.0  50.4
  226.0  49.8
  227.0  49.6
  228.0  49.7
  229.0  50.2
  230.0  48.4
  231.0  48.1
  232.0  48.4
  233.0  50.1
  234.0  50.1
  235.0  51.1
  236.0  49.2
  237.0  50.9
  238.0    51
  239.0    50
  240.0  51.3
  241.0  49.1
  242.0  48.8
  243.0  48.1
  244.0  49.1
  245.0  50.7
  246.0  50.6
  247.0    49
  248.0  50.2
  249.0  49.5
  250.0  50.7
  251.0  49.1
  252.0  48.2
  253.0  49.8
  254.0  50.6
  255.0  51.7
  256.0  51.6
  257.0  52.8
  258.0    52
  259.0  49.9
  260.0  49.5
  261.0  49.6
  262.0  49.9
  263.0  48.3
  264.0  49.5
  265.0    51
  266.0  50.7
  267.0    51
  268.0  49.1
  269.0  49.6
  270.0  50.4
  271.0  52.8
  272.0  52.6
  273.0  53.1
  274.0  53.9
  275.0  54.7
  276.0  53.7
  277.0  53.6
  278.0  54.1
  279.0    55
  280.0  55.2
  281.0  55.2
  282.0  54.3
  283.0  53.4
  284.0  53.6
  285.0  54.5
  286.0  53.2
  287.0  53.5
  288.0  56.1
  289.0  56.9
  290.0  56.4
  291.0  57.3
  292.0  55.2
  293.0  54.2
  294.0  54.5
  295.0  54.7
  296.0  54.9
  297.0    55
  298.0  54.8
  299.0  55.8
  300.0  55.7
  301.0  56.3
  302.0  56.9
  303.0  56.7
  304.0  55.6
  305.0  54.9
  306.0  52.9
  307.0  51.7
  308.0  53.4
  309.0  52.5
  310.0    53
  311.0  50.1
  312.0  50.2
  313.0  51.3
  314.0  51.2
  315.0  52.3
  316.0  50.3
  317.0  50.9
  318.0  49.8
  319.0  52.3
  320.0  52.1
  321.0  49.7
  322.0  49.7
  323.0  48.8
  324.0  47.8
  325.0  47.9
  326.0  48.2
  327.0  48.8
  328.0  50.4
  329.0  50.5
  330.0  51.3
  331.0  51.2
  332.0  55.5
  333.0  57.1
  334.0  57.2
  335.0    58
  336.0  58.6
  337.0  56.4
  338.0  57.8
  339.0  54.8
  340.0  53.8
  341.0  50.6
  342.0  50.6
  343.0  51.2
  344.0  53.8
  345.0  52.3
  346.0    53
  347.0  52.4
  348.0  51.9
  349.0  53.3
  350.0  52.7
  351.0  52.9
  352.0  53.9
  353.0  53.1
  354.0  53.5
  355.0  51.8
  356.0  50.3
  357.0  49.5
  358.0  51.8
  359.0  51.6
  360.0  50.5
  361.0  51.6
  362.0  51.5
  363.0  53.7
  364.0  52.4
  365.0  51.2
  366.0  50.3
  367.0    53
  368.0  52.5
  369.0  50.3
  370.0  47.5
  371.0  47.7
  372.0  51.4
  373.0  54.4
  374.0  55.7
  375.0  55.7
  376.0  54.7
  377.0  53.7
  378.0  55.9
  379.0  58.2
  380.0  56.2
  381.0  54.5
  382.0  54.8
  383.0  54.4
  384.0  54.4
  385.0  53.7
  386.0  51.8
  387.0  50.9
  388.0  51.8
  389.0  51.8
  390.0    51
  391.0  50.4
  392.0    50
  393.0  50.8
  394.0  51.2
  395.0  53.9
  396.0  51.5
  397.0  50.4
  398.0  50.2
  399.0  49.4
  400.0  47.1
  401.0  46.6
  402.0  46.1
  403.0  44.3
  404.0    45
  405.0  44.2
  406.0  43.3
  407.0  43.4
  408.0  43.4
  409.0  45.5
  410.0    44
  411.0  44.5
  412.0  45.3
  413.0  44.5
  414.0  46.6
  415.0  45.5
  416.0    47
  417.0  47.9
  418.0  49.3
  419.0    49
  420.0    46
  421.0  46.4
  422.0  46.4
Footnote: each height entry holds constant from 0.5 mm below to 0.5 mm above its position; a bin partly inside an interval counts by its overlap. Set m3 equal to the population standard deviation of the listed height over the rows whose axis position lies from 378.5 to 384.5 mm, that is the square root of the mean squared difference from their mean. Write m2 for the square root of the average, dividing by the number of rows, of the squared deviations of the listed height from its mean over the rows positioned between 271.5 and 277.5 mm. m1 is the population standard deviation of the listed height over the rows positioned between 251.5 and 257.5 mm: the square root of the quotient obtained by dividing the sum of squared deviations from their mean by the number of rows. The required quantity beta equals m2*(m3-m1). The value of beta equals -0.06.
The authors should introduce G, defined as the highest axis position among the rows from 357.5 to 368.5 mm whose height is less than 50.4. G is 366.0 mm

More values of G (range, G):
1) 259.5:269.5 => 269.0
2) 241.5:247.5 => 247.0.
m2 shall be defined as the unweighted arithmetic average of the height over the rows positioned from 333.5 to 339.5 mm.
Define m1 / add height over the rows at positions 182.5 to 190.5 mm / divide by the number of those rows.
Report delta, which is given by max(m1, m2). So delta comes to 57.1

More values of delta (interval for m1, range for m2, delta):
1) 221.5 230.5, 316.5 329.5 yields 50.1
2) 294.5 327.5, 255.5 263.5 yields 52.3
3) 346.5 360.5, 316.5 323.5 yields 52.1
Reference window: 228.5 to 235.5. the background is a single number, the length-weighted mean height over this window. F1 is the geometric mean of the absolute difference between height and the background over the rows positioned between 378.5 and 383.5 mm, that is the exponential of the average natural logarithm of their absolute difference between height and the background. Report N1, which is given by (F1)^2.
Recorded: 36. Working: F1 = 6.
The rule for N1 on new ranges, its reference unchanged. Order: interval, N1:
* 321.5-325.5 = 1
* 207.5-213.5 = 6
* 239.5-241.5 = 1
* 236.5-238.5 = 2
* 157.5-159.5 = 12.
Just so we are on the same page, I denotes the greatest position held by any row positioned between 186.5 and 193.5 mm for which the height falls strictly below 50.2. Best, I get 193.0 mm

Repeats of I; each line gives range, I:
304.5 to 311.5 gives 311.0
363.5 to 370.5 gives 370.0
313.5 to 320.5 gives 318.0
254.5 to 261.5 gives 261.0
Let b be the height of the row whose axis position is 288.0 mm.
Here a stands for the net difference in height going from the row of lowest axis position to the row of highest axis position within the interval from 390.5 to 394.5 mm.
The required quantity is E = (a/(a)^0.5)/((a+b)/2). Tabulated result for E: 0.031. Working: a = 0.8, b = 56.1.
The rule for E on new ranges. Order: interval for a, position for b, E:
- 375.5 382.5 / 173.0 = 0.013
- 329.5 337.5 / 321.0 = 0.082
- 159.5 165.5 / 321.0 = 0.053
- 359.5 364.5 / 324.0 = 0.055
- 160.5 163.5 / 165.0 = 0.043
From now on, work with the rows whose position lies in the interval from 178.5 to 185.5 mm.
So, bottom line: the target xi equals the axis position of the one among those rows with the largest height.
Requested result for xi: 182.0 mm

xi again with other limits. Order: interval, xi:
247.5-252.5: 250.0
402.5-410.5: 409.0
